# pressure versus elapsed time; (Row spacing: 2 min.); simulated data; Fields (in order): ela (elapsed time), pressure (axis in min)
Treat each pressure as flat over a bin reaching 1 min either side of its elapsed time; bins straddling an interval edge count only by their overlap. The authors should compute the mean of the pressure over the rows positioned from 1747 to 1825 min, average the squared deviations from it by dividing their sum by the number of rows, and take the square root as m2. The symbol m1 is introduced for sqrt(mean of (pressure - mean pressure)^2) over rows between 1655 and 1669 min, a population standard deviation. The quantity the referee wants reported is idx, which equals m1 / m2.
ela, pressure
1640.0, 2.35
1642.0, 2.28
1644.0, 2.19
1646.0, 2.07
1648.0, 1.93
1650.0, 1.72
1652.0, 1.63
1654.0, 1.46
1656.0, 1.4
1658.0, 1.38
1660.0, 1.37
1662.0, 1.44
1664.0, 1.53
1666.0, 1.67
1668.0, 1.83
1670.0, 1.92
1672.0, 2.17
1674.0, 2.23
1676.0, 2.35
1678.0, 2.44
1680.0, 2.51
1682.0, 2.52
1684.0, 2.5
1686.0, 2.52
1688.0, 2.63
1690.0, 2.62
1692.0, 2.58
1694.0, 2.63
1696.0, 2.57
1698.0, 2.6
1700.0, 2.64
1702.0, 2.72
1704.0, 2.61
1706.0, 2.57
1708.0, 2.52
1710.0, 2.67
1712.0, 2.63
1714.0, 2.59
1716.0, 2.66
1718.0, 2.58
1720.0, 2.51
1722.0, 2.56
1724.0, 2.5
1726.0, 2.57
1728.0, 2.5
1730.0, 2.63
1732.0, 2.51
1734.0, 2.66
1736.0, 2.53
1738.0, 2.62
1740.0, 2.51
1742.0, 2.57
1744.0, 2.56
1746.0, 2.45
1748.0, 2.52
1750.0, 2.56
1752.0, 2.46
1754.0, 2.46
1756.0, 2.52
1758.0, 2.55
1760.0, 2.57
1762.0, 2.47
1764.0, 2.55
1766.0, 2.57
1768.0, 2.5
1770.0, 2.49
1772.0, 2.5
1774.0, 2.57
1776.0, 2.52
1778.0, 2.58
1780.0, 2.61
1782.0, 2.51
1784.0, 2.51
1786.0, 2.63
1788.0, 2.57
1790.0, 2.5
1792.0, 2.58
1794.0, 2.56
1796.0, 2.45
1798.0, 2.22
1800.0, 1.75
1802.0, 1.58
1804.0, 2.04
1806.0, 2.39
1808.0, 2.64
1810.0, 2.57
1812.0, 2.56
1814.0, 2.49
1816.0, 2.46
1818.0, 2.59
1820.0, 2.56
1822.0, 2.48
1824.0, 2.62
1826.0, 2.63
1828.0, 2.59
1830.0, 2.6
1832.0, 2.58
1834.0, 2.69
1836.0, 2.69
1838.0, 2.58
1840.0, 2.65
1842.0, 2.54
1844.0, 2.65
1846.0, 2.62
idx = 0.75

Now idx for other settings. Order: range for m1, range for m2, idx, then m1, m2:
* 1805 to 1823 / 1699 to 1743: 1.17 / 0.073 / 0.062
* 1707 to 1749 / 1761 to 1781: 1.39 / 0.061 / 0.044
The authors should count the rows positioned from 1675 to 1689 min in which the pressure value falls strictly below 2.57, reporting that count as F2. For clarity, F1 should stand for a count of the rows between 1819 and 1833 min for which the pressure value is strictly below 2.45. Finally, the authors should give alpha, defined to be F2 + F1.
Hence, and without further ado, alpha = 6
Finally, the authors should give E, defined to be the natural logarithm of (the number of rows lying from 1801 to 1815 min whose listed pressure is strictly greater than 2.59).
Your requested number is 0.00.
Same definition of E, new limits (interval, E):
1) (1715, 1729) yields 0.00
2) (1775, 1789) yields 0.69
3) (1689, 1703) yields 1.61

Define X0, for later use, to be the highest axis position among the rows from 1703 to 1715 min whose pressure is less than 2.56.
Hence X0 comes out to 1708.0 min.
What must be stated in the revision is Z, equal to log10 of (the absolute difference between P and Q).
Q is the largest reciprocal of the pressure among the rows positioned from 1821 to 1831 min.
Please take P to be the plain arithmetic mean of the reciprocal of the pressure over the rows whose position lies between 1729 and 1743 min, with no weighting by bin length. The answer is -1.83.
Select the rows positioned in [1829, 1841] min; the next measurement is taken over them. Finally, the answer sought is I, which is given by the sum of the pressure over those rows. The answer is 15.8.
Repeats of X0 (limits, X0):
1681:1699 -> 1686.0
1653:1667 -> 1666.0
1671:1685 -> 1684.0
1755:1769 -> 1768.0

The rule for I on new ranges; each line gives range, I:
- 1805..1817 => 15.1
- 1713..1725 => 15.4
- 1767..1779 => 15.2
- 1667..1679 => 12.9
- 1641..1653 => 11.8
